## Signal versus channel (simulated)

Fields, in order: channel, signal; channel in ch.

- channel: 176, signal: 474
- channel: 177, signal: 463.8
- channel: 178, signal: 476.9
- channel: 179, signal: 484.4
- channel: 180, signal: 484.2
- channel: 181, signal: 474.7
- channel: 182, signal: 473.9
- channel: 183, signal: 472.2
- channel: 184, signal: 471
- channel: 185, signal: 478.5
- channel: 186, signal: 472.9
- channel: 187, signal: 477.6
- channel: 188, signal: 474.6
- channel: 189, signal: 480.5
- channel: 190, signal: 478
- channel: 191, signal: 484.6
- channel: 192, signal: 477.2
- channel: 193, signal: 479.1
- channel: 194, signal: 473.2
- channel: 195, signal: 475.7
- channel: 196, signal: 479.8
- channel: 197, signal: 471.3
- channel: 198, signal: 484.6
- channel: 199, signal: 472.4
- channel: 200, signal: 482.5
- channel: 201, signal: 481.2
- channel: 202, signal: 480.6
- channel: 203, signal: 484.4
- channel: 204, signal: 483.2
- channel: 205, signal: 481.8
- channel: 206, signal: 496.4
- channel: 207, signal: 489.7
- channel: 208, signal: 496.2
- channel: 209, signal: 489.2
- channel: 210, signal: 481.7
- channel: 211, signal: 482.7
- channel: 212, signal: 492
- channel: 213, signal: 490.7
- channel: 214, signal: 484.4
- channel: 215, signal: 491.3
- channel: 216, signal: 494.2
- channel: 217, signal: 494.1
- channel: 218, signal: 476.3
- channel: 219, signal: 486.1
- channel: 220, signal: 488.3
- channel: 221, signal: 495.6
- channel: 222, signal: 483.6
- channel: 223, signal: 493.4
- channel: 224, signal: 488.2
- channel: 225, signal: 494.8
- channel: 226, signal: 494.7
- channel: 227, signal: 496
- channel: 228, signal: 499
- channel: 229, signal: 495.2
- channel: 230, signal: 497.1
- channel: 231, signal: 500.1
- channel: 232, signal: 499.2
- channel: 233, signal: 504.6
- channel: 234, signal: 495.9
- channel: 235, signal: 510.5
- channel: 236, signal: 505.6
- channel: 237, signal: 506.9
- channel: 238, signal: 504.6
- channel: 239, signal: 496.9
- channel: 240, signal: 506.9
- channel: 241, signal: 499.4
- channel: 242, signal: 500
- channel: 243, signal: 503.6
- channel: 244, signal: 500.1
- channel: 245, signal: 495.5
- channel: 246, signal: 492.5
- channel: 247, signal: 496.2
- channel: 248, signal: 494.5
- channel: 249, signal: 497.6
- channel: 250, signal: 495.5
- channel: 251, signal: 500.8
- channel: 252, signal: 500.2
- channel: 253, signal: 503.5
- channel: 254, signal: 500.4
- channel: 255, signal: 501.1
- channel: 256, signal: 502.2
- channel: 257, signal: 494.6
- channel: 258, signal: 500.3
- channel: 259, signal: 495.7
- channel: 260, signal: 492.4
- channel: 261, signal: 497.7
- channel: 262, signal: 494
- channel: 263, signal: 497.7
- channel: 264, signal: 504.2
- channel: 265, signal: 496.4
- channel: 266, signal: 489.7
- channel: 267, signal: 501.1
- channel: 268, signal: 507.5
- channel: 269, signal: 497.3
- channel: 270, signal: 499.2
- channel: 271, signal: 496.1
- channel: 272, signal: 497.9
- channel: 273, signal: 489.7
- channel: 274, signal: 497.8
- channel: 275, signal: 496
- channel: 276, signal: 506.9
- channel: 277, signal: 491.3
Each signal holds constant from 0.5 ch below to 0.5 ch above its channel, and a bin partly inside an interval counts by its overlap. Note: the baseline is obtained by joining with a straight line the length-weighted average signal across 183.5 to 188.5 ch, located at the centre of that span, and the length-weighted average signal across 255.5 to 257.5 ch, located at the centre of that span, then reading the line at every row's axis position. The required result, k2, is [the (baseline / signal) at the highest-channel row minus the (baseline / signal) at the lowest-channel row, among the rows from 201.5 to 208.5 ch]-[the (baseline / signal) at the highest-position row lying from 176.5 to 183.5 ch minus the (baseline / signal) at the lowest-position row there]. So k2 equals -0.01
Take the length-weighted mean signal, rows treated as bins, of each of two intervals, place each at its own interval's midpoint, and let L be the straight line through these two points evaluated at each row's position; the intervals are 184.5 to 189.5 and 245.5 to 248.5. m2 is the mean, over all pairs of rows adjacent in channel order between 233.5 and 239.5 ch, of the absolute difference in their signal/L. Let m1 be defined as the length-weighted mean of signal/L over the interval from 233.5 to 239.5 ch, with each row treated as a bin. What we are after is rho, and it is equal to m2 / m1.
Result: 0.0124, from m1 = 1.02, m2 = 0.0127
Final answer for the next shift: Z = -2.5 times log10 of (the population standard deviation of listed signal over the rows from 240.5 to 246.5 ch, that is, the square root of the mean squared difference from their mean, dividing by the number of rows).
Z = -1.4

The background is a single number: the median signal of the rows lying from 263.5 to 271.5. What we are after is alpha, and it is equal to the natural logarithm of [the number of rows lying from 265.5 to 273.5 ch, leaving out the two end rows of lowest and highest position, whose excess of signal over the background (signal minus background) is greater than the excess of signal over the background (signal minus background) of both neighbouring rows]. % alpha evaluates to 1.1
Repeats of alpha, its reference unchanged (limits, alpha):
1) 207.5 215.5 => 0.0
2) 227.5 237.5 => 1.1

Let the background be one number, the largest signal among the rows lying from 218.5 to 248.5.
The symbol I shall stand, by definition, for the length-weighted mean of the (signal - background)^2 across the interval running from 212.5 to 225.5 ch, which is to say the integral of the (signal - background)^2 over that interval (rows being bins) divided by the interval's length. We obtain 478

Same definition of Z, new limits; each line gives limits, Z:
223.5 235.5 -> -1.8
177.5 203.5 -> -1.6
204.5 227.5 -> -1.9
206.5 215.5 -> -1.6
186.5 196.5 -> -1.2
